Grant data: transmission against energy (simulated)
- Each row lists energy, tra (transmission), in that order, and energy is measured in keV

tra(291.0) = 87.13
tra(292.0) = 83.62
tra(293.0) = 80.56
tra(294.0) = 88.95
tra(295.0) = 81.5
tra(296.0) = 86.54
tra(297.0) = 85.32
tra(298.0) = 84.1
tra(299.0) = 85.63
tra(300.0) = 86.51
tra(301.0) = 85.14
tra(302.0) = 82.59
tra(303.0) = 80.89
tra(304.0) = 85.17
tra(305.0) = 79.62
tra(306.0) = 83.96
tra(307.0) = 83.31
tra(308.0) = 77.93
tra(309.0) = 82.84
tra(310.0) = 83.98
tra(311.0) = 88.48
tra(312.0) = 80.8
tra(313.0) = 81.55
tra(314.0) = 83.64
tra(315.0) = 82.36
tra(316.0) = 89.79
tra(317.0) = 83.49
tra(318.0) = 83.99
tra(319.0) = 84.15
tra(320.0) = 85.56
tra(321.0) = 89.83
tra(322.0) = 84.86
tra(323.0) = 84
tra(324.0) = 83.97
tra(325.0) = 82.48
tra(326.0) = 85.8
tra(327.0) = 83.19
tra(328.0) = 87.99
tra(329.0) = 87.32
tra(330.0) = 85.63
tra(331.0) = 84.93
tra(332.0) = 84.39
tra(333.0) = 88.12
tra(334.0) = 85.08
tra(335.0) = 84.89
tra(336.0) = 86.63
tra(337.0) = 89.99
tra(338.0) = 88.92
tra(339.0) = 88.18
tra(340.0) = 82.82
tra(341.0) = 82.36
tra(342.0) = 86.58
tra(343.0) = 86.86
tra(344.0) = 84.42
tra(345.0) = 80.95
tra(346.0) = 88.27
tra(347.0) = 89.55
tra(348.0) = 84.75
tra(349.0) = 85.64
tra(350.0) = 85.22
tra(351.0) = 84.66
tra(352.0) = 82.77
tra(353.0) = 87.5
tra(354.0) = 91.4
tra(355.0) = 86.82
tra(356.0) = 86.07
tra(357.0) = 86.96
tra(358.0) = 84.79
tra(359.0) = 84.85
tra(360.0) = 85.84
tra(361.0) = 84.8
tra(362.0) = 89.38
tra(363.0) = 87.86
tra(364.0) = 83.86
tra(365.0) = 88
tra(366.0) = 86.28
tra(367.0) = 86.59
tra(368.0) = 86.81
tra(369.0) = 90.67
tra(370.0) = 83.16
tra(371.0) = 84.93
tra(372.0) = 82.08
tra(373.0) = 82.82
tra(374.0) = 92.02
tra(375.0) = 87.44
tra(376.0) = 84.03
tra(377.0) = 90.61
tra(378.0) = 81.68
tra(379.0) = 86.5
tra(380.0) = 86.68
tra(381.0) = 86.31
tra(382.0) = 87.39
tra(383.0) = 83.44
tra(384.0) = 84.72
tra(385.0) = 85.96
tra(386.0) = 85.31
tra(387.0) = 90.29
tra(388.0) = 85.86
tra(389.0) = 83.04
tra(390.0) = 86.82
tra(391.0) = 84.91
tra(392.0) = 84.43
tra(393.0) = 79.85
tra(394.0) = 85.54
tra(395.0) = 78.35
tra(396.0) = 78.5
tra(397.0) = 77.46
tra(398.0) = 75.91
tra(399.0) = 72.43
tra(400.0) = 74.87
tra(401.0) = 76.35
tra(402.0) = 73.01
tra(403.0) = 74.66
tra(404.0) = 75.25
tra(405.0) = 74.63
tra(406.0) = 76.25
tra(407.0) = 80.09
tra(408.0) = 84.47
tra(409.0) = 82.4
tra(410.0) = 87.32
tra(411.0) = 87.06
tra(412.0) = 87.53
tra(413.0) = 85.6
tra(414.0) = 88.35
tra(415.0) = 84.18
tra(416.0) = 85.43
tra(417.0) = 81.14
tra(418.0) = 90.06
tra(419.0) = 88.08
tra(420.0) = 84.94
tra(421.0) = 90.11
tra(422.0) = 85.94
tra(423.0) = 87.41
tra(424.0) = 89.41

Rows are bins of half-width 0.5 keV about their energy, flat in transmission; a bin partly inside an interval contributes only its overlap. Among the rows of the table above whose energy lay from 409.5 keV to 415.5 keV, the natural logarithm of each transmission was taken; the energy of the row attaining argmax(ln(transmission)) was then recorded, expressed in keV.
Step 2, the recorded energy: 414.0 keV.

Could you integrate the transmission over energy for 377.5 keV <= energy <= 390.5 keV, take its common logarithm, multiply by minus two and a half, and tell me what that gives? -7.62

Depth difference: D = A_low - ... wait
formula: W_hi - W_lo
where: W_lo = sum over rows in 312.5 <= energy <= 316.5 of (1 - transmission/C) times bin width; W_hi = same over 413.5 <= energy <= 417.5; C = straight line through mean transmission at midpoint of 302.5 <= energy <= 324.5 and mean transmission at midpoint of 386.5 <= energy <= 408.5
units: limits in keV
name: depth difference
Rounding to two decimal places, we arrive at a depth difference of -0.28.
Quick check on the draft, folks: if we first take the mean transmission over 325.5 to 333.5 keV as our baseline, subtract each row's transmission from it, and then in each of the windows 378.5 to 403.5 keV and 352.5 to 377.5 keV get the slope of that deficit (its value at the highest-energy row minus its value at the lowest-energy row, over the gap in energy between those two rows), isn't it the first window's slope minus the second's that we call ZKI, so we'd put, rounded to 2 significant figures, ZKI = 0.62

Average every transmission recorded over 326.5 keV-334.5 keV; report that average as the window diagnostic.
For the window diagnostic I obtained 85.8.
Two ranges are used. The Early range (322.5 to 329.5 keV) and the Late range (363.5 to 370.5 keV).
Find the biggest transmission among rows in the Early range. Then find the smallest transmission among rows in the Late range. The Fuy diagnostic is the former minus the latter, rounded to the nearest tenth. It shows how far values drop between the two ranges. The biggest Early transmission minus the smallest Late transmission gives 4.8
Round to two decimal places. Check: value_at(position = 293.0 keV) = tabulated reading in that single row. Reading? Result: 80.56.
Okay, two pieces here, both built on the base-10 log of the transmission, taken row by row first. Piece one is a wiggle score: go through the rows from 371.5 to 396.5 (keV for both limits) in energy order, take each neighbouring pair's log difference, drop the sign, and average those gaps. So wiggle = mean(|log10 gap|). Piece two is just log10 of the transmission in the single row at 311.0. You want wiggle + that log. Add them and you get 1.96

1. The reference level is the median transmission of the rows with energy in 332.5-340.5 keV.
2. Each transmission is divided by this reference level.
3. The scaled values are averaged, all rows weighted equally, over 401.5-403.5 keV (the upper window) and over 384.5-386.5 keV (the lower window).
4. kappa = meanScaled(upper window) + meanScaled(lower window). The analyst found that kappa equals 1.83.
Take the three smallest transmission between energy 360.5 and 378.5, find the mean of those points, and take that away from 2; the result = -80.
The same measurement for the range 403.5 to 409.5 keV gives -73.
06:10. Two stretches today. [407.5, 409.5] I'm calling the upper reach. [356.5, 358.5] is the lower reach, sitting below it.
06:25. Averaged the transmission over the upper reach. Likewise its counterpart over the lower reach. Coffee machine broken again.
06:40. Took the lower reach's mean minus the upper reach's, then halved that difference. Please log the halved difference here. 1.2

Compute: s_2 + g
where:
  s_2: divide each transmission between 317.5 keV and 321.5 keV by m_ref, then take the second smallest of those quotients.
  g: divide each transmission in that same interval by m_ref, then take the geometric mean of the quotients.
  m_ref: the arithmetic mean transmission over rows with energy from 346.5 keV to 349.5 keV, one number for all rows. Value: 1.96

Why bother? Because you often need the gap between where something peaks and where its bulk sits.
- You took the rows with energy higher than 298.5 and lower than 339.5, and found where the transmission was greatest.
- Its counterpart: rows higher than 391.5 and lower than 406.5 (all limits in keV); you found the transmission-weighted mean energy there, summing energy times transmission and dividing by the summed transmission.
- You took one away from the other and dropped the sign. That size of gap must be 61.8 keV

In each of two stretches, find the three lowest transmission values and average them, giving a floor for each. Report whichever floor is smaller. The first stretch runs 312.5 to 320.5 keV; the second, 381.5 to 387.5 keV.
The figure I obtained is 82.5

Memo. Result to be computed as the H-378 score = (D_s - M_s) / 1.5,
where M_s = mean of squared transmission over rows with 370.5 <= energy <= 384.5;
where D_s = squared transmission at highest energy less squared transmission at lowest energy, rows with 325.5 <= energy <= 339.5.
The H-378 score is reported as -4633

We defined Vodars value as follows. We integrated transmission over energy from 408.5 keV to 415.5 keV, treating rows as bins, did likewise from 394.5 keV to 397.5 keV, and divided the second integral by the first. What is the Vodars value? 0.39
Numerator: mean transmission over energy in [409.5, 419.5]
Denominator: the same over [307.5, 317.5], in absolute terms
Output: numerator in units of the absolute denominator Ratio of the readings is 1.04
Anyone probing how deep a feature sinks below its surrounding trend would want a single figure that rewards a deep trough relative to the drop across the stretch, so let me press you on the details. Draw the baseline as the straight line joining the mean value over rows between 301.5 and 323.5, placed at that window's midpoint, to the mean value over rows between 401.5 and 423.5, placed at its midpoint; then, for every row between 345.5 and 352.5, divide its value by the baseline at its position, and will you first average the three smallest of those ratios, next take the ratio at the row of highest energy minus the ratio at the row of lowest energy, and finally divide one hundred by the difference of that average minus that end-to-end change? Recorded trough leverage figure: 93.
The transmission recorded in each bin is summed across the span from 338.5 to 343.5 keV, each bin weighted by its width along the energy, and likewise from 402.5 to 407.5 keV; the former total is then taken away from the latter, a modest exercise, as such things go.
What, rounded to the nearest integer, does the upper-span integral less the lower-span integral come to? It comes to -46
